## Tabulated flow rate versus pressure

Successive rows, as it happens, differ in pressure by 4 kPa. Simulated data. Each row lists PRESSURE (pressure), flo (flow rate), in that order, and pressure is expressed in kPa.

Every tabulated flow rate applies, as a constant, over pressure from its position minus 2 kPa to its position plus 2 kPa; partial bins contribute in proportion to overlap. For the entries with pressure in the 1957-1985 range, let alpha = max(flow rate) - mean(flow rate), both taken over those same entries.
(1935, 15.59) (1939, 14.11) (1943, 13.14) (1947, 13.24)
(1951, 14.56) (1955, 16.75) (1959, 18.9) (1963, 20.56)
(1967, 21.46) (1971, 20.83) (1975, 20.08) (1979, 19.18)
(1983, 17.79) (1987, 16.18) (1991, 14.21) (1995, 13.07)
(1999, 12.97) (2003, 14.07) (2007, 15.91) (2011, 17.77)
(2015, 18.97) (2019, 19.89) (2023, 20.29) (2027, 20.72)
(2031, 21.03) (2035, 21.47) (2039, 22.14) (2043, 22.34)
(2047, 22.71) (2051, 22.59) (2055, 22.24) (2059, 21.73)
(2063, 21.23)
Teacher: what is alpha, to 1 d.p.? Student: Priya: 1.6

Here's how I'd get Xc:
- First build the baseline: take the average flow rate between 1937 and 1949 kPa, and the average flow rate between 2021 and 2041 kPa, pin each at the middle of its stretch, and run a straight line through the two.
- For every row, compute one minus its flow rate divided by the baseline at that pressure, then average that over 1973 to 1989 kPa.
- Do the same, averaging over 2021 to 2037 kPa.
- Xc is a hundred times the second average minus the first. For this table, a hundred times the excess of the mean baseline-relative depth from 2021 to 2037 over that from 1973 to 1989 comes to 10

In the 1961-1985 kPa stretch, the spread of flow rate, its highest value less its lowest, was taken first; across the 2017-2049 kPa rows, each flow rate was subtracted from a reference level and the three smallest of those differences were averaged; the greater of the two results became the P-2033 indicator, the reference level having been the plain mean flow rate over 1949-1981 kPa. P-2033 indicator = 3.7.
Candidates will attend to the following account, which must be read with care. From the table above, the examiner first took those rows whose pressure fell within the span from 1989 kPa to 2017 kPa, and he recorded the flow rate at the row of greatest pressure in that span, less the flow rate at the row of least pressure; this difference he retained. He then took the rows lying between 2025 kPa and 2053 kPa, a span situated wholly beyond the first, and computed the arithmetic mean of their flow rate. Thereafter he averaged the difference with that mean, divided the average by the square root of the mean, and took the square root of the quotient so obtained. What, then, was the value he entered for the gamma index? 1.69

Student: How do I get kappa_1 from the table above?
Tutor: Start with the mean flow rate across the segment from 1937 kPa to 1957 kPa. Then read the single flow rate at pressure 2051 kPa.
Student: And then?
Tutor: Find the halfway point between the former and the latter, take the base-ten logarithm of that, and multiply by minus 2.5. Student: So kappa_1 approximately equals -3.17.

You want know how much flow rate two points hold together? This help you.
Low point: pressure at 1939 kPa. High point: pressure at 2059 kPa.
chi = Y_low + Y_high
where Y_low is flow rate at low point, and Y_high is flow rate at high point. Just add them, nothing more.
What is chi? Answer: 36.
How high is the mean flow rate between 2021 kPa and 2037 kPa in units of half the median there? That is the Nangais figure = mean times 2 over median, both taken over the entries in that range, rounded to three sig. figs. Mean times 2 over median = 2.00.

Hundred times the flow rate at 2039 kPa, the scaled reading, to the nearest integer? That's 2214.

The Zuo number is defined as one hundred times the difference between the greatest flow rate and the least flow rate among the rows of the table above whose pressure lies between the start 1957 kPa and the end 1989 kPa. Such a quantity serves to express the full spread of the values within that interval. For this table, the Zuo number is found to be 528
